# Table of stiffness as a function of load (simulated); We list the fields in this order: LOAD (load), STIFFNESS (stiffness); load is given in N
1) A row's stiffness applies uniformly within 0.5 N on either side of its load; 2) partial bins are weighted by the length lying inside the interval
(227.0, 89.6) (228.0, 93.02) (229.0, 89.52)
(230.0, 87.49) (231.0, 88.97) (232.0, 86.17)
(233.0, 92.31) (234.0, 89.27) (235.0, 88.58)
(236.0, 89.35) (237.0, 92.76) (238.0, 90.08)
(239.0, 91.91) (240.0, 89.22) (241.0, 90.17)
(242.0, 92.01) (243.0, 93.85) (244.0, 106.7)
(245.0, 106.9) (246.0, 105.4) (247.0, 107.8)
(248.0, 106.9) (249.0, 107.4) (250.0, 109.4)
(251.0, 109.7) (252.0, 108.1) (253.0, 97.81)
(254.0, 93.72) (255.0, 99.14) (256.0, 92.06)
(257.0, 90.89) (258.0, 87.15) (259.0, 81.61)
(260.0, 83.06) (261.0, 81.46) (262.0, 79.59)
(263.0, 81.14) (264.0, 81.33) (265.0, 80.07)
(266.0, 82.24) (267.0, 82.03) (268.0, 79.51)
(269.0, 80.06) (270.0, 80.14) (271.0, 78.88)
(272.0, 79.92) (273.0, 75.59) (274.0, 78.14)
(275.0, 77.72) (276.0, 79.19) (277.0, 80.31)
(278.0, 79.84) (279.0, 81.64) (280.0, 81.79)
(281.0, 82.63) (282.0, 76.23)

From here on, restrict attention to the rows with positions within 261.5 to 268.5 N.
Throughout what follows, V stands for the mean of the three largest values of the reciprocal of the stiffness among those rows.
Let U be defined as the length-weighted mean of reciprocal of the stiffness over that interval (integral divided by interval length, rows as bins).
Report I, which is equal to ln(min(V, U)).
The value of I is -4.39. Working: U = 0.0124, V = 0.0125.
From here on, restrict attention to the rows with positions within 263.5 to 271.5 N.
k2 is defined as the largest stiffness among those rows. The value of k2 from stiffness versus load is 82.24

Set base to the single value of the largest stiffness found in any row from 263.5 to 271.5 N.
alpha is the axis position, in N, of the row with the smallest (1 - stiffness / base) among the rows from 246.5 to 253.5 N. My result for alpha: 251.0 N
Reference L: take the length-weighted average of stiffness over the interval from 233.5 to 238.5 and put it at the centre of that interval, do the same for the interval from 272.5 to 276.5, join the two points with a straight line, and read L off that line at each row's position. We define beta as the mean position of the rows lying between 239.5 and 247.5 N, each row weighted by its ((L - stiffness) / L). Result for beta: 245.1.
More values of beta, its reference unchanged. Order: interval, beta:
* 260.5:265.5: 262.3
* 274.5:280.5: 278.5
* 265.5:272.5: 268.5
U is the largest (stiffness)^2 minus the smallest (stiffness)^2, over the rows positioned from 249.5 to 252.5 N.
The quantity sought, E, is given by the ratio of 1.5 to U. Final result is 0.0043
